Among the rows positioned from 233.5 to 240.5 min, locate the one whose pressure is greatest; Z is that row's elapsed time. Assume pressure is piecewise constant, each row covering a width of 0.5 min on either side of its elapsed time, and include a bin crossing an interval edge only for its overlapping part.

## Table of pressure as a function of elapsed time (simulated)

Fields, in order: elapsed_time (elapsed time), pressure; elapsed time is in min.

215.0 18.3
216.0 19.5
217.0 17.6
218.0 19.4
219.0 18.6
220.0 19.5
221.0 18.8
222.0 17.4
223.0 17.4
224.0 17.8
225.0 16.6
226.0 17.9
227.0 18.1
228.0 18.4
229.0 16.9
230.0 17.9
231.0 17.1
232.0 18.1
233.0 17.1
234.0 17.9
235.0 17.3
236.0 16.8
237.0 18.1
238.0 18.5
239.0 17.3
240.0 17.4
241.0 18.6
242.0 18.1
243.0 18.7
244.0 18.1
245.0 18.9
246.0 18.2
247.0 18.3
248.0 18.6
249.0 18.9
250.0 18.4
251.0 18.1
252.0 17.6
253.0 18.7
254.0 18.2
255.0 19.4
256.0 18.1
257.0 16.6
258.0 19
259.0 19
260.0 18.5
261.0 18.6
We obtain 238.0 min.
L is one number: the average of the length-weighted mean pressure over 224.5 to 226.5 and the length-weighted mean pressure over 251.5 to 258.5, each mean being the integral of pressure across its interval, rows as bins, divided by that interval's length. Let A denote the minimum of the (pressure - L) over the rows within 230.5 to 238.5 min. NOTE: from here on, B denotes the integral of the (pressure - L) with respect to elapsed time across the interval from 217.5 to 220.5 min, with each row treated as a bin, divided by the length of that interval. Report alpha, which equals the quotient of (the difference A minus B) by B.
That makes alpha -1.7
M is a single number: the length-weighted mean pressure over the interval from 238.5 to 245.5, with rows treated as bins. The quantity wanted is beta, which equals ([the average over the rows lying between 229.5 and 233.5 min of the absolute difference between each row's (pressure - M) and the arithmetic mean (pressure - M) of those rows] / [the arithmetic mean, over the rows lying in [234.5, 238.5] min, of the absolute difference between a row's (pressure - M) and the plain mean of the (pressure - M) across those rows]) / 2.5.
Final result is 0.29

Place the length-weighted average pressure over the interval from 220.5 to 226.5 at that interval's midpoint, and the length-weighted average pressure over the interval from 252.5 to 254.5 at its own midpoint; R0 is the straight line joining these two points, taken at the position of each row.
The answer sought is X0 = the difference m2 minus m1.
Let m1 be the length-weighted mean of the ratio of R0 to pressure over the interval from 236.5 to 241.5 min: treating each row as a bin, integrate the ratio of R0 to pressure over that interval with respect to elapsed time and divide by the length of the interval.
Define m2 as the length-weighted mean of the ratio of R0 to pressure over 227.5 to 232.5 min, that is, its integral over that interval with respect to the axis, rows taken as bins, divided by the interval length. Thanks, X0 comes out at 0.00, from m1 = 1.01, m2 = 1.01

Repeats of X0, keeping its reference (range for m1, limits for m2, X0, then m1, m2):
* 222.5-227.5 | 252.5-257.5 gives 0.01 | 1.01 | 1.02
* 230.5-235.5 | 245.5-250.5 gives -0.03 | 1.02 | 0.99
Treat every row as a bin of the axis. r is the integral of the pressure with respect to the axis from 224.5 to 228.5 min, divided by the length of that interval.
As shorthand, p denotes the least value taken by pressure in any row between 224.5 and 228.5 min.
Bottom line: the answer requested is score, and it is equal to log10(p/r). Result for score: -0.029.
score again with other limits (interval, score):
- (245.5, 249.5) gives -0.007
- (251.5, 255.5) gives -0.021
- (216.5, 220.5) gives -0.028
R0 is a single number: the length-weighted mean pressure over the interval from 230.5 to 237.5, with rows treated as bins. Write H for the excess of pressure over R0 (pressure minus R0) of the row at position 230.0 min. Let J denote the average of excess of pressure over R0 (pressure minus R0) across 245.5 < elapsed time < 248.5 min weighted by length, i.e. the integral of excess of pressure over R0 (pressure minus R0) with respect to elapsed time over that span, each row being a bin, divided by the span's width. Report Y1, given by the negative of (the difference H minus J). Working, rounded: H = 0.4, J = 0.9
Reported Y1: 0.5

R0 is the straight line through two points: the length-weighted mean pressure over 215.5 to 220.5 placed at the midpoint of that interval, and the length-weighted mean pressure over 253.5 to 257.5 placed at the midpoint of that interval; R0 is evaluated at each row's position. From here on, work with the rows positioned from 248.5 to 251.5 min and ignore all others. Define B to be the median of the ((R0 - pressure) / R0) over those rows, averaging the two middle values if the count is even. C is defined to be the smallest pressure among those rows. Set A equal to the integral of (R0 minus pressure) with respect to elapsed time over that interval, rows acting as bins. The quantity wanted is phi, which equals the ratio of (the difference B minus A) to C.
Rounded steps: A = -0.8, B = -0.01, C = 18.1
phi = 0.044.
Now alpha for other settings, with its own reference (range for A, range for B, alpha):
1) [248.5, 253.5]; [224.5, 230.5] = 0.3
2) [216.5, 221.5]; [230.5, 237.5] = -0.5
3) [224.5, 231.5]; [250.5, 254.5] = -3.8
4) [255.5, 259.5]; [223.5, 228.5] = -56.0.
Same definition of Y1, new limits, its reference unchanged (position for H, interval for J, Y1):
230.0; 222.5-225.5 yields -0.6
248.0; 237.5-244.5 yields -0.5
